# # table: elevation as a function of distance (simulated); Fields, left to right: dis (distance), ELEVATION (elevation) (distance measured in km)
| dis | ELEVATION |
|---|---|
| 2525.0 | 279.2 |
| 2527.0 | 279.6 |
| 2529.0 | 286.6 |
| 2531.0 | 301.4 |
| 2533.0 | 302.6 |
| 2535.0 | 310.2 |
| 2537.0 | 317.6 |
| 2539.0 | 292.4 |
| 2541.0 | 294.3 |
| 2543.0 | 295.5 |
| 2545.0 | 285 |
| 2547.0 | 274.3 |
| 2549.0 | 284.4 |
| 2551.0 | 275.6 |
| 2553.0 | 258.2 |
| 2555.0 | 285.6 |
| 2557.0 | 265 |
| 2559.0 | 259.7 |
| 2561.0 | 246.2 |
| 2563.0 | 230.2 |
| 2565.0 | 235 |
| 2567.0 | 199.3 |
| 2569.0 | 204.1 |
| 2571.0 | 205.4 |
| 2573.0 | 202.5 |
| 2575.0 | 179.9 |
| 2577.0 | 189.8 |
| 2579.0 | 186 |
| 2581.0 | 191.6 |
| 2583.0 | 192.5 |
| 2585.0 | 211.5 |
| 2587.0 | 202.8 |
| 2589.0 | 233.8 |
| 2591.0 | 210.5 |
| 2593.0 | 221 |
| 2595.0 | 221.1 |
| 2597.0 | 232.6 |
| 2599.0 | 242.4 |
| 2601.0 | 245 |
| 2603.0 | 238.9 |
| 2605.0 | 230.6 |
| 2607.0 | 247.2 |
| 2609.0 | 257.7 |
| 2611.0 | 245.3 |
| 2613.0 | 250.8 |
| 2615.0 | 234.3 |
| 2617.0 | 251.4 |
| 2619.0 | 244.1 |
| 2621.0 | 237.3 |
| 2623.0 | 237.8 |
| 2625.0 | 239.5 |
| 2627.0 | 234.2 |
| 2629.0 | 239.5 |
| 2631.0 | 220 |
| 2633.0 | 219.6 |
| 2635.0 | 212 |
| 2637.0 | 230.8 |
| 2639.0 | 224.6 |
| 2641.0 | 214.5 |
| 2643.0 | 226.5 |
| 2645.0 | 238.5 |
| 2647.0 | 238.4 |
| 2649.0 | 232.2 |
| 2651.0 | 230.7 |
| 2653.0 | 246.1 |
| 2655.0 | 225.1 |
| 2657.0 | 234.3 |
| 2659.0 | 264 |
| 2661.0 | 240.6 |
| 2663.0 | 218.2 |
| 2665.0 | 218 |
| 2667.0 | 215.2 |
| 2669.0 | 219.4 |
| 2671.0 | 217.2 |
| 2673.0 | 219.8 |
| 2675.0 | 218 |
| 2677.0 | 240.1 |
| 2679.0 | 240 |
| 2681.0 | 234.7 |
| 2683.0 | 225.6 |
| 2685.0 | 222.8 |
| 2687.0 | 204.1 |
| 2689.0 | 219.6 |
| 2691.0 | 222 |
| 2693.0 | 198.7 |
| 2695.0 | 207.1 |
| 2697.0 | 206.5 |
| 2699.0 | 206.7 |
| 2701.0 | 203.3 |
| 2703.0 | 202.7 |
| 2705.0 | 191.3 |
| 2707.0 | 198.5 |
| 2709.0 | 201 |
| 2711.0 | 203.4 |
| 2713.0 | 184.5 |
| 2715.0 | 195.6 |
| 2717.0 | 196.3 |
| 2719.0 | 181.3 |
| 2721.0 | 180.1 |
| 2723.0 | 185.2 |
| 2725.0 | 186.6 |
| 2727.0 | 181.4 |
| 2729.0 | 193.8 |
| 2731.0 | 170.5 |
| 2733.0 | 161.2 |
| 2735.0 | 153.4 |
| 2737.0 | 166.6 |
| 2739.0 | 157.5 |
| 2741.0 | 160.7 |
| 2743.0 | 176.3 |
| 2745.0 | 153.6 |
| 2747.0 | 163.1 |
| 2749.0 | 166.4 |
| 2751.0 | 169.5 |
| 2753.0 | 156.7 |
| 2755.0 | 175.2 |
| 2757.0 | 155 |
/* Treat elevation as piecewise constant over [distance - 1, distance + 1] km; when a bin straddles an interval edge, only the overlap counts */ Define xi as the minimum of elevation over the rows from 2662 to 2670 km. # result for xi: 215.2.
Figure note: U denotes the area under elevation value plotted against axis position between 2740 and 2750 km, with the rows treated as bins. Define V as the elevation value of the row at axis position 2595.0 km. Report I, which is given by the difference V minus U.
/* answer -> -1419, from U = 1640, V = 221.1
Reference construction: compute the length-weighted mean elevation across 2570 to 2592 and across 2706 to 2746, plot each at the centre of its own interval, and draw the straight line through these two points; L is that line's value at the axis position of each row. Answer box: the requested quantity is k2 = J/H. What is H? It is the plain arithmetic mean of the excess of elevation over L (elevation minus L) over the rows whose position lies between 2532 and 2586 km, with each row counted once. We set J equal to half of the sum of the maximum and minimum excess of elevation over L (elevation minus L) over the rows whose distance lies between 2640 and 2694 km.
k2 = 1.03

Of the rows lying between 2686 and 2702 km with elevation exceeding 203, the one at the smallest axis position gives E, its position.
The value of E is 2687.0 km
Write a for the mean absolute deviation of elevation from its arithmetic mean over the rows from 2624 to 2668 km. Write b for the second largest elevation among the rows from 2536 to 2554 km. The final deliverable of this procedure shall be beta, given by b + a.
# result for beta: 305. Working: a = 9.8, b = 295.5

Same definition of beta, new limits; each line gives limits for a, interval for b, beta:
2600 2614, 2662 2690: 246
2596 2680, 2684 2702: 232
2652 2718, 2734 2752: 183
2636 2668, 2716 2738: 203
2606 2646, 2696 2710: 217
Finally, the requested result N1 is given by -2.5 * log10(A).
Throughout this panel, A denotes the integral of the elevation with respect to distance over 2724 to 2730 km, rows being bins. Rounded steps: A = 1124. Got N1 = -7.63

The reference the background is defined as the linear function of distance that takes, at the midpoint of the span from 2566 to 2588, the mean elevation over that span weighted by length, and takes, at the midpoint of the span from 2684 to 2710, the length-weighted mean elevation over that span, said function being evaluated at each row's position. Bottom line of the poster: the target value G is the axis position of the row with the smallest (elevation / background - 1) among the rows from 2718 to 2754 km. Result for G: 2745.0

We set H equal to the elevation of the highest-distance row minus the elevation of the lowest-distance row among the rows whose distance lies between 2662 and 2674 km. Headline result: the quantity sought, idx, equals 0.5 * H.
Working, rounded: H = 2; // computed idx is 1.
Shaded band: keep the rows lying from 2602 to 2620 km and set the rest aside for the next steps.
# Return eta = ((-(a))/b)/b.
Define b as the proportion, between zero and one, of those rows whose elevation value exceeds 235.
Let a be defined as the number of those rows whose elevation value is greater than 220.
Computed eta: -15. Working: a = 9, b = 0.78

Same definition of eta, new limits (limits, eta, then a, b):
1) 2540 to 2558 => -9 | 9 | 1.00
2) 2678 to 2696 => -405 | 5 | 0.11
